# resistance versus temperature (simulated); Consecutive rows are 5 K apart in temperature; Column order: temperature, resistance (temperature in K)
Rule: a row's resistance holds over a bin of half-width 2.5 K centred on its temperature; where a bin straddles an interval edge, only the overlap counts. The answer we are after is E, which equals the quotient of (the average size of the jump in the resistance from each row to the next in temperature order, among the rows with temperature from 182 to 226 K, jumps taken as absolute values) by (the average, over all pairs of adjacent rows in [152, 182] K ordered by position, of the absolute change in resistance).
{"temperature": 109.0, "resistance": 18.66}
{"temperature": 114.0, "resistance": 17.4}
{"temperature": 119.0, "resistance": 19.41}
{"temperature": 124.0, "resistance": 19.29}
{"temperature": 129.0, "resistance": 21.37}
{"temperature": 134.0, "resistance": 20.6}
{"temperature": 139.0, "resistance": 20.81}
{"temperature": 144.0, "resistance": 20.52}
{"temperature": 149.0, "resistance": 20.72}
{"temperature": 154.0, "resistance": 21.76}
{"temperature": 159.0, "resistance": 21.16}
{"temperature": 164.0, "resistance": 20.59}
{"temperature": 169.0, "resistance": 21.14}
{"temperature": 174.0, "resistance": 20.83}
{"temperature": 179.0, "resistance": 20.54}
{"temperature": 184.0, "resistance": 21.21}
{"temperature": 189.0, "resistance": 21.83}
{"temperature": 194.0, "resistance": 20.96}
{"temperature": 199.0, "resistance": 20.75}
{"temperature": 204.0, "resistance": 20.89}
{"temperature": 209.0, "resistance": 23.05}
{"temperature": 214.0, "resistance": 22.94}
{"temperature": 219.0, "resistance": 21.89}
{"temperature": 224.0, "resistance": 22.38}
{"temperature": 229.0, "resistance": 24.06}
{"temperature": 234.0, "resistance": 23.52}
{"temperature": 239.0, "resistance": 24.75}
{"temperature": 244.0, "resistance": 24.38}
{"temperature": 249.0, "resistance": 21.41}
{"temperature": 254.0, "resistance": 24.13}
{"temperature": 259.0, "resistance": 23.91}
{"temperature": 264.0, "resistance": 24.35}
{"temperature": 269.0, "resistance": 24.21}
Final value 1.5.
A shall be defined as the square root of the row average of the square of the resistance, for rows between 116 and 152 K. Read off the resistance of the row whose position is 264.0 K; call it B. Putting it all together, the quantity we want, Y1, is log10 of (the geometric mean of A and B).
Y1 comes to 1.35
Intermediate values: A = 20.4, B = 24.35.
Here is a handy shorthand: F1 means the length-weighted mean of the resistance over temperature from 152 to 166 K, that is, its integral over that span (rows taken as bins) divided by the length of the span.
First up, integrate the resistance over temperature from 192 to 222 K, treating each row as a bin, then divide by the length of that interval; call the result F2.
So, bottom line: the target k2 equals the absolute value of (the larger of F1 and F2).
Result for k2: 21.8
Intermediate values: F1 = 21.2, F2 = 21.8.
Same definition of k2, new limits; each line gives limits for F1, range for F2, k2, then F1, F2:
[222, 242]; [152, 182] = 23.7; 23.7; 21.0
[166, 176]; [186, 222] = 21.8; 21.0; 21.8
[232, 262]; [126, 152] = 23.7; 23.7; 20.8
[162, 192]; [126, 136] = 21.0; 21.0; 20.9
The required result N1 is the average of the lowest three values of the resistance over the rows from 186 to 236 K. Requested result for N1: 20.9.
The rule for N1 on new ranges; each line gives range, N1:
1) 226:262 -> 22.9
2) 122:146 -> 20.1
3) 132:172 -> 20.6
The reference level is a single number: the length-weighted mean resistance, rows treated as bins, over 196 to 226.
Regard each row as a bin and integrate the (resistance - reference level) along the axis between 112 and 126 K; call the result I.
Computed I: -45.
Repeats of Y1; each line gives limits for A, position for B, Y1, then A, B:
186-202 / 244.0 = 1.36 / 21.2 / 24.38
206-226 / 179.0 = 1.33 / 22.6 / 20.54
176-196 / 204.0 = 1.32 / 21.1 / 20.89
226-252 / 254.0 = 1.38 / 23.7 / 24.13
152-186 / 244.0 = 1.36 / 21.0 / 24.38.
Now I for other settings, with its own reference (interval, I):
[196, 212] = -6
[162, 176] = -15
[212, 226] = 6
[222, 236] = 19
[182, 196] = -9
